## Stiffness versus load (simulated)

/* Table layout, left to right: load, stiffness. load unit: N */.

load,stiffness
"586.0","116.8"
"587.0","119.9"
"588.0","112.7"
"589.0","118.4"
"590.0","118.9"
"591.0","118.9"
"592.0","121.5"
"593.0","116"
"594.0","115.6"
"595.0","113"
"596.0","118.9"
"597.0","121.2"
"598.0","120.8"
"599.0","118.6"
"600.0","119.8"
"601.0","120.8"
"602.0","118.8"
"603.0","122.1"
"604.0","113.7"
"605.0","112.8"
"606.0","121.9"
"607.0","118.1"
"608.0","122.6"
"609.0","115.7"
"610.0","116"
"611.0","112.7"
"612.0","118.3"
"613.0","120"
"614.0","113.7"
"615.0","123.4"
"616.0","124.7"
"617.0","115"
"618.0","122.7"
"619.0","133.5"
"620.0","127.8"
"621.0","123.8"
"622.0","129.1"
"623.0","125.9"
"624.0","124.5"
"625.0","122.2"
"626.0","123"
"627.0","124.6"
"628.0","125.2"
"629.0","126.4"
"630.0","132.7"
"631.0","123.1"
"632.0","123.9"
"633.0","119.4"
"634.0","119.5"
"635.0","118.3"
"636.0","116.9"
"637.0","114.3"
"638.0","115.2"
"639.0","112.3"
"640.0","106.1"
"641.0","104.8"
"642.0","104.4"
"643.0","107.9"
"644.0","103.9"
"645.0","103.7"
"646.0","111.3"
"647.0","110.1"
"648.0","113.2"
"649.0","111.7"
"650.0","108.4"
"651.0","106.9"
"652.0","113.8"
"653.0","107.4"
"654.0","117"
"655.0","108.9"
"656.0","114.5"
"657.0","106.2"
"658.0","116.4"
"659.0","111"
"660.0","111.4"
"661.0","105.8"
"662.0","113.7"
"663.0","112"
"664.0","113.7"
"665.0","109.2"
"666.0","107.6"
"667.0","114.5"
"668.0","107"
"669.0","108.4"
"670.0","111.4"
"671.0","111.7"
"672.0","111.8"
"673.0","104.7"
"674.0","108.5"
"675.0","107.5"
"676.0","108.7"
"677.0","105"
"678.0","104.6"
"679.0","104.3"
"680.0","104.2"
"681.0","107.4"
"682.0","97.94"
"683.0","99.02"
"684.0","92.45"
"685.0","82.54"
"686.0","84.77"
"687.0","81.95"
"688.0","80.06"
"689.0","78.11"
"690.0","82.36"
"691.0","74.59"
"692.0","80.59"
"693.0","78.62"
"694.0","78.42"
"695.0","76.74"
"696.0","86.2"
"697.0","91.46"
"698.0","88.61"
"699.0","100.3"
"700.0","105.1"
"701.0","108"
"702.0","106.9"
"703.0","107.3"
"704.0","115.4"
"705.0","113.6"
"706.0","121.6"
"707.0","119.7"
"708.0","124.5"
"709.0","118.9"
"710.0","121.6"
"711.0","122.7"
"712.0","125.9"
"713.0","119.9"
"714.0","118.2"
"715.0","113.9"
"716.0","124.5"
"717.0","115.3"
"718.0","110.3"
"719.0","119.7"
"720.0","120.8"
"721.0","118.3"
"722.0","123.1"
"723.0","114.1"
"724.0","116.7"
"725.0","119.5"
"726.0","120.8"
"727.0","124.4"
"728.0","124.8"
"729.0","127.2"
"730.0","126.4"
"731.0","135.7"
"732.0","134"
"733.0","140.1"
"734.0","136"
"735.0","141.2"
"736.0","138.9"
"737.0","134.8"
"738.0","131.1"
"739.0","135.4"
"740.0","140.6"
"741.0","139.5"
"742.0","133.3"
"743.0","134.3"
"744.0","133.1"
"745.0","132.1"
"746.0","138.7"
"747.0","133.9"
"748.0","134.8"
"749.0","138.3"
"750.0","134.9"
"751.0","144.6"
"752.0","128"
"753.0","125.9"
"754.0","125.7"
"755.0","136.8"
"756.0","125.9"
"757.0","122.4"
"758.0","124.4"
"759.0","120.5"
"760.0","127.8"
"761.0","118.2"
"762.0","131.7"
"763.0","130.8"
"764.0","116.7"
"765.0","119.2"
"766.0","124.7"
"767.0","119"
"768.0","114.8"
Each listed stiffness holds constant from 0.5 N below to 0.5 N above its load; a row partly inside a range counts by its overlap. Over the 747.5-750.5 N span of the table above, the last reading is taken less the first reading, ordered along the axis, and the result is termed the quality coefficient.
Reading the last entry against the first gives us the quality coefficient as 0.1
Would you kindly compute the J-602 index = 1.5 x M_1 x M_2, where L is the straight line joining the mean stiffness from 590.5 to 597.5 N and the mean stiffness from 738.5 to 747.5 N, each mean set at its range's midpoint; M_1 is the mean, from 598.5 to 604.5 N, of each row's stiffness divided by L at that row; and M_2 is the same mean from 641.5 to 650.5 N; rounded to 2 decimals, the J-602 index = 1.31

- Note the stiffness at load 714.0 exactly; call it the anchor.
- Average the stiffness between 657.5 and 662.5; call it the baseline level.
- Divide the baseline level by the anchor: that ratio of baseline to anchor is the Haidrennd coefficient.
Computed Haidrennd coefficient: 0.94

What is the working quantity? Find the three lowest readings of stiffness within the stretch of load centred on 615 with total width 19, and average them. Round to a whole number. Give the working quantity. 114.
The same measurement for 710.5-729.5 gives 113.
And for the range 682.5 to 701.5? 76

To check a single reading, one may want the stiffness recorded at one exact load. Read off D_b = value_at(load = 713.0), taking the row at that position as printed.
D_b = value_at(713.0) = 119.9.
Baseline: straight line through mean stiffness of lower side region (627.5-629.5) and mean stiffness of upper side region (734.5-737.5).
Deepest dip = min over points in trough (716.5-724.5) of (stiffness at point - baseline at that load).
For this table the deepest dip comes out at -26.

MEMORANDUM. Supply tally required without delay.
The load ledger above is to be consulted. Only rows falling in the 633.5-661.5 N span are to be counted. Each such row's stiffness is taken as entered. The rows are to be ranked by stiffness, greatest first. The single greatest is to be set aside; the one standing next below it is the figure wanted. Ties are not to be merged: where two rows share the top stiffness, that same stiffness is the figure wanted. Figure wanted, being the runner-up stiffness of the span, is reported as 118.3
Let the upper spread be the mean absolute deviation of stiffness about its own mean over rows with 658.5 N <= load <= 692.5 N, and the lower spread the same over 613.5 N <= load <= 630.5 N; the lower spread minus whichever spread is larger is -7.1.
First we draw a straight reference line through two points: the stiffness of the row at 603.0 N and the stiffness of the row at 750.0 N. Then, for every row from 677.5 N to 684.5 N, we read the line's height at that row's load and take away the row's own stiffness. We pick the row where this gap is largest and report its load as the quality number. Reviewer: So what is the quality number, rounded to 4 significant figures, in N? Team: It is 684.0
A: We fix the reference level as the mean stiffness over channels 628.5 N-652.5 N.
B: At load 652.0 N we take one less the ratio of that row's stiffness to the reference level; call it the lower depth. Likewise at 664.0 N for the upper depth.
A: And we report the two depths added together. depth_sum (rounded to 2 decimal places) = 0.00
